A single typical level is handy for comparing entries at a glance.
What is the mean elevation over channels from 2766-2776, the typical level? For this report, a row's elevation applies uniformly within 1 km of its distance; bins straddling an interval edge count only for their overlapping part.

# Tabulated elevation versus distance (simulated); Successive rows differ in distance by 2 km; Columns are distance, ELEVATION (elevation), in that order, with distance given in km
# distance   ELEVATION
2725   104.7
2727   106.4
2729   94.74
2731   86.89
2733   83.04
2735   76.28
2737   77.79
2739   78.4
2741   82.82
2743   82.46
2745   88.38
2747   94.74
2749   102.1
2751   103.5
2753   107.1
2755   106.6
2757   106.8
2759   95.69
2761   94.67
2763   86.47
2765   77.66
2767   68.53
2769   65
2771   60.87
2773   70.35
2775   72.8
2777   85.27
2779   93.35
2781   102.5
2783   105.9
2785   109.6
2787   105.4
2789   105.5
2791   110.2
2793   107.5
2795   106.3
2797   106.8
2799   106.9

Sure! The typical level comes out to 68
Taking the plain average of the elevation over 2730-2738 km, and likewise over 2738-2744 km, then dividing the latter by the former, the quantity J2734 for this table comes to 1.00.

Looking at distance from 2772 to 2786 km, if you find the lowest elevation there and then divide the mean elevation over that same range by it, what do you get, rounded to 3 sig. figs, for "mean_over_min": 1.30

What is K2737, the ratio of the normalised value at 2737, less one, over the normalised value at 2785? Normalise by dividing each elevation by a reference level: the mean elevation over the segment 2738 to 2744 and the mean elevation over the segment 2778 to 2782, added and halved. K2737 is -0.1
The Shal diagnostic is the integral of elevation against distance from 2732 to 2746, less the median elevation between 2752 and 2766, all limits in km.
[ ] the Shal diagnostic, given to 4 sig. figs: 1043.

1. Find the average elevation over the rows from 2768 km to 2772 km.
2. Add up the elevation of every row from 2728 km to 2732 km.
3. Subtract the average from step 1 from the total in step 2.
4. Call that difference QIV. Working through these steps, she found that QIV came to 119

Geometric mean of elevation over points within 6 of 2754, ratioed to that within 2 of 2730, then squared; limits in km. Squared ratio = 1.3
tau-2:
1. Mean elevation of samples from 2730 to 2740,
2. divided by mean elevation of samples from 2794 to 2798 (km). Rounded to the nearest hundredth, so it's 0.76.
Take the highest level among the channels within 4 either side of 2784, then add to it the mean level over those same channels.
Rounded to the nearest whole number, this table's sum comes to 215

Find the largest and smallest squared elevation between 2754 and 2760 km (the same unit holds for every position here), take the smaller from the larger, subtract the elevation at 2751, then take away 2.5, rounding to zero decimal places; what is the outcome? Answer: 2144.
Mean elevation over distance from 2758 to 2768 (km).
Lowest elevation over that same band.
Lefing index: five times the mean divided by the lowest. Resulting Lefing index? 6.2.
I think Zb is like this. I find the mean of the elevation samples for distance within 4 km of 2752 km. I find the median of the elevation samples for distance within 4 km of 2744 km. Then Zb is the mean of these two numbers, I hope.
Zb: 95.2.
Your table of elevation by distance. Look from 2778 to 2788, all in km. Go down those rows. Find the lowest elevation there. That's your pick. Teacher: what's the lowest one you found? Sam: 93.35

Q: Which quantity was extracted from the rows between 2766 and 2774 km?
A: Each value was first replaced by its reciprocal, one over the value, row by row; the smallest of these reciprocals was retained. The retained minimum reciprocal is 0.0142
